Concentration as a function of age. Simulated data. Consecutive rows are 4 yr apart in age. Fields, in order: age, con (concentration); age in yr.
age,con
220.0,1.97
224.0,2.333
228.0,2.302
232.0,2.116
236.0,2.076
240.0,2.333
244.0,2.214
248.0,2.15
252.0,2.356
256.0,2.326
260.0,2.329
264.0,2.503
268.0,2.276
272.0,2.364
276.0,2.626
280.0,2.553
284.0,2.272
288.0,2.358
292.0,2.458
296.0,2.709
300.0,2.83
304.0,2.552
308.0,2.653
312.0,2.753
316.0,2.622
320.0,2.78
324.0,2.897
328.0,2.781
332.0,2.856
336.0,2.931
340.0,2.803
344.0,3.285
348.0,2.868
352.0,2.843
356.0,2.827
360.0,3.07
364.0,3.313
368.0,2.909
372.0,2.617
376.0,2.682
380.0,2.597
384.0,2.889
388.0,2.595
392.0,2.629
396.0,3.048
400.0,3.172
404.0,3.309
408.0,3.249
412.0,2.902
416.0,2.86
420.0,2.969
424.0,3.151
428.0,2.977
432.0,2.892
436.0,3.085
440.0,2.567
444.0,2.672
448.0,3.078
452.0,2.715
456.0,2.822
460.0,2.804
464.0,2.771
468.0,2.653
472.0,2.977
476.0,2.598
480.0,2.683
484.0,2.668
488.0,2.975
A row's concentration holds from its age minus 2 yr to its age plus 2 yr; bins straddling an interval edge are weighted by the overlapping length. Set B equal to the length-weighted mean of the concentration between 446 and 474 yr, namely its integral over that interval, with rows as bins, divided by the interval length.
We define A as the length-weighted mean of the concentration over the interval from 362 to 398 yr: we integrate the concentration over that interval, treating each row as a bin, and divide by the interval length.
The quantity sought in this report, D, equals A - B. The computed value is -0.02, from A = 2.81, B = 2.83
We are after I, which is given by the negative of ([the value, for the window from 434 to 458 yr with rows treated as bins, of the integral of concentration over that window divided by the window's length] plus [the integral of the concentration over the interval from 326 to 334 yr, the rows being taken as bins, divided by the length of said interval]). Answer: -5.64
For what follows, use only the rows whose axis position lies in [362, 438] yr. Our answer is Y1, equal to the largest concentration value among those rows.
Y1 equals 3.313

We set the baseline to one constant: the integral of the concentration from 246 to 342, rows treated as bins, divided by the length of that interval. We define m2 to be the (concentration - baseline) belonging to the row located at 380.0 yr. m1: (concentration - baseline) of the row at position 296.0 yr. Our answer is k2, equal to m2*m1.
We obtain 0.00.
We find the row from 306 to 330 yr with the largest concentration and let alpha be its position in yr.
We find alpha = 324.0 yr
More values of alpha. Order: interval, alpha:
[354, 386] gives 364.0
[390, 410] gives 404.0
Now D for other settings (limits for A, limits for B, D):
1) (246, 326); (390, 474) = -0.40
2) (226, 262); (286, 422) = -0.60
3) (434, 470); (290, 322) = 0.13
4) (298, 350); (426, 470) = -0.01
